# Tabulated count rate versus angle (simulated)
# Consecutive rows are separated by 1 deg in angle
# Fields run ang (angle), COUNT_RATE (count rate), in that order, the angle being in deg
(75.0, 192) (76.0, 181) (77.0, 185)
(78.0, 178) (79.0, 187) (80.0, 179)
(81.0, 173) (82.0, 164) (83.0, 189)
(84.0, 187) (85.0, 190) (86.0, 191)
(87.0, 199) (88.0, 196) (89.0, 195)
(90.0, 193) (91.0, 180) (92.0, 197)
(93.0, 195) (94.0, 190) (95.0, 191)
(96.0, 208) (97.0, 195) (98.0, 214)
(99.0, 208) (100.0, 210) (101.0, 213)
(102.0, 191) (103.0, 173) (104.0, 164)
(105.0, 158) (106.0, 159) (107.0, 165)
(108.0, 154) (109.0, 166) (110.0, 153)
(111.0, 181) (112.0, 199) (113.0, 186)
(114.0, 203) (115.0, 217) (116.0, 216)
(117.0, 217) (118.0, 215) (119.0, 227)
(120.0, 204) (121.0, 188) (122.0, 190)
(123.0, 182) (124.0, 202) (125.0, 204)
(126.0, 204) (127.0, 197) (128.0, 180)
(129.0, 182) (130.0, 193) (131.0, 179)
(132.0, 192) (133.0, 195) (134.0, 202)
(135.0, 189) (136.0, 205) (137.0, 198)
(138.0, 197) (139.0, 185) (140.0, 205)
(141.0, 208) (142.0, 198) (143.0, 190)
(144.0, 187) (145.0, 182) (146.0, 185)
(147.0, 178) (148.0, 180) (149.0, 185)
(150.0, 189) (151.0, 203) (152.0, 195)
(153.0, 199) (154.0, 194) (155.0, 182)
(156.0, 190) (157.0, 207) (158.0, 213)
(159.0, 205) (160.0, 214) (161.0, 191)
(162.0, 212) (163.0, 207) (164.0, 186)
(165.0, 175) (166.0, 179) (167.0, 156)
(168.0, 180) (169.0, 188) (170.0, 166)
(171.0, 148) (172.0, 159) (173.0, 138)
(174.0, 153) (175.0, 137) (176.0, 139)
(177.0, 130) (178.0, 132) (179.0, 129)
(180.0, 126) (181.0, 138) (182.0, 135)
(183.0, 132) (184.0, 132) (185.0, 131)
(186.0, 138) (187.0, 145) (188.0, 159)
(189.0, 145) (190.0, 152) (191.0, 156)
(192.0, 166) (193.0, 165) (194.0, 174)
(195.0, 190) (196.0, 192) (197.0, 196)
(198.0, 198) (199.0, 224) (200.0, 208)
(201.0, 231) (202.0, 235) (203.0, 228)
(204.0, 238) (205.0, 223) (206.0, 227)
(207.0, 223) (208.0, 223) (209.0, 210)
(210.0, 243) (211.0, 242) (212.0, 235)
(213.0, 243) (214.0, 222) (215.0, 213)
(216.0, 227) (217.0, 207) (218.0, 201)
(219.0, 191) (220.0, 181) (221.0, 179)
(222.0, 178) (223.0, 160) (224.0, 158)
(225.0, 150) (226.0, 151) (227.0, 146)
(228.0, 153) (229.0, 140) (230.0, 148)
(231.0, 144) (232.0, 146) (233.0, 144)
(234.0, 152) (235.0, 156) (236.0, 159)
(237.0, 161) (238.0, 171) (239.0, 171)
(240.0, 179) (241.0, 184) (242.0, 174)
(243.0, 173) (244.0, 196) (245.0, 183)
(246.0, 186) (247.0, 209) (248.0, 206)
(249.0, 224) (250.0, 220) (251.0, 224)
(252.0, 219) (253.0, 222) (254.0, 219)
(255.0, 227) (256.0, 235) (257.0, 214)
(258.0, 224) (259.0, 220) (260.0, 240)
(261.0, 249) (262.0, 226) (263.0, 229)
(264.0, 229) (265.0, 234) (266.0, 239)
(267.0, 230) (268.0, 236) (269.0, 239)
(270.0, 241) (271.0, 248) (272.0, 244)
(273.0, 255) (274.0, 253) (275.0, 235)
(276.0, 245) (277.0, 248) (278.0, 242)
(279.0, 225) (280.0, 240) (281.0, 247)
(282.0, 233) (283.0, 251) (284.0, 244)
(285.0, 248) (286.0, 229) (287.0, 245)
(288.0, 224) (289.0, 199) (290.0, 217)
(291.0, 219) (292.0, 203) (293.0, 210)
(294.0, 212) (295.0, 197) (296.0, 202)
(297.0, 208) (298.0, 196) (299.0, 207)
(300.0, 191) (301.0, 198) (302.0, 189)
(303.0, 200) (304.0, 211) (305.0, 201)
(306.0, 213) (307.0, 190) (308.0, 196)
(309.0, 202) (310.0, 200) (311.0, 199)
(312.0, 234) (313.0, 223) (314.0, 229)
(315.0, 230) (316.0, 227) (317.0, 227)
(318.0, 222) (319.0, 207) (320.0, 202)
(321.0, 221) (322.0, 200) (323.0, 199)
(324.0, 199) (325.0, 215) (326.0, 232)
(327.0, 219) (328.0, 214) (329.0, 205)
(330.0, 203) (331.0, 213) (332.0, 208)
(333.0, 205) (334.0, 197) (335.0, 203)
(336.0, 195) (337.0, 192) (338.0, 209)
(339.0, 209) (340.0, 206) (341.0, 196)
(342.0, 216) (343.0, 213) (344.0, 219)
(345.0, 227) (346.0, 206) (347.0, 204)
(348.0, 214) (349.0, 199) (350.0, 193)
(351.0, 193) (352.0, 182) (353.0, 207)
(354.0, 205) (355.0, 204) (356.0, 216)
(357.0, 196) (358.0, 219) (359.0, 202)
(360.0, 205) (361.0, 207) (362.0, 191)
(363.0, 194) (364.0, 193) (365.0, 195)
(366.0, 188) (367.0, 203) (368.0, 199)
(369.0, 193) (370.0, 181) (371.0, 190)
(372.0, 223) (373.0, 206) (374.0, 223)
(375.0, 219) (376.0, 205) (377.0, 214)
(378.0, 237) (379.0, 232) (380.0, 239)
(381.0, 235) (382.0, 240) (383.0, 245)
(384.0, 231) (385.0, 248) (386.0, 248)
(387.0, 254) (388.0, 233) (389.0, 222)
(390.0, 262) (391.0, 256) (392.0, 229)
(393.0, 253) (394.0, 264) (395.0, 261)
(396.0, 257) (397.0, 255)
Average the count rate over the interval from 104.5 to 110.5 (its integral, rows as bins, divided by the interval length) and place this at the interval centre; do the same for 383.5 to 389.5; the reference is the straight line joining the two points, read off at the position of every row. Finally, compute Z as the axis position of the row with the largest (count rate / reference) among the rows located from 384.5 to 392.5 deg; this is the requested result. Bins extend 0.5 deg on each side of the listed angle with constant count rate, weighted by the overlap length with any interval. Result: 390.0 deg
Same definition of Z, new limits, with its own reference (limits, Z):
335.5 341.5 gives 338.0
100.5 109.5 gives 101.0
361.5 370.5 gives 367.0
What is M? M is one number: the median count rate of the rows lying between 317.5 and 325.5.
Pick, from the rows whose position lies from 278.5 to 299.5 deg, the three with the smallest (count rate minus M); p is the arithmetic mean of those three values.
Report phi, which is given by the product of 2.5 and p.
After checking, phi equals -18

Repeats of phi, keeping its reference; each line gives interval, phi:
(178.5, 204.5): -190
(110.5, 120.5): -40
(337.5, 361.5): -38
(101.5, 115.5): -124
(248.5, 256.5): 37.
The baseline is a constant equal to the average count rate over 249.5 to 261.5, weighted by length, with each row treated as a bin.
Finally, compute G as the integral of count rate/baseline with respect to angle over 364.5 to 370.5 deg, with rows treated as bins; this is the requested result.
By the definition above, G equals 5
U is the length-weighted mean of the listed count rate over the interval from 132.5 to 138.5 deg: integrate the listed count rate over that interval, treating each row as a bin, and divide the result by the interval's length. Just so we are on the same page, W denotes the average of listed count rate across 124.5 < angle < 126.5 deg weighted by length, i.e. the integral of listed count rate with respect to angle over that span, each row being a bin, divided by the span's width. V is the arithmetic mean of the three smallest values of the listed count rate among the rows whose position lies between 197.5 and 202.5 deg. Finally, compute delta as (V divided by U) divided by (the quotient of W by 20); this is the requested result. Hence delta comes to 0.104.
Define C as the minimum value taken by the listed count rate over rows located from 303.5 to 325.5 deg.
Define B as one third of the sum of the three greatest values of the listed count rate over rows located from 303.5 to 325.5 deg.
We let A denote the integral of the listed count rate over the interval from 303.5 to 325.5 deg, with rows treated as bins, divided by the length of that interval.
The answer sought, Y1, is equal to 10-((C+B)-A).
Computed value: -200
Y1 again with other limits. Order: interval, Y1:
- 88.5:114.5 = -169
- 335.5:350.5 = -196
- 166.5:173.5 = -144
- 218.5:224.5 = -157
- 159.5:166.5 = -181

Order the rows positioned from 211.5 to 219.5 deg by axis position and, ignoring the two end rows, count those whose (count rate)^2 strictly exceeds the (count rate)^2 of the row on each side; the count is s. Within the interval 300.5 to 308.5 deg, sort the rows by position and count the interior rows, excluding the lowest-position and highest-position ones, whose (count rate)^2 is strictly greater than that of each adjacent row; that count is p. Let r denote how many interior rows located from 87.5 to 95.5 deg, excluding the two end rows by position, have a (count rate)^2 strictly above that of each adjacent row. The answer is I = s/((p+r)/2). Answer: 1.3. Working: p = 2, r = 1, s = 2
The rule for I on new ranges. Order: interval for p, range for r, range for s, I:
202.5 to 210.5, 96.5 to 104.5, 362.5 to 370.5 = 1.0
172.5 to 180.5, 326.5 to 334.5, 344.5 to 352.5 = 0.5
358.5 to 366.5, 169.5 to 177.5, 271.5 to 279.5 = 0.7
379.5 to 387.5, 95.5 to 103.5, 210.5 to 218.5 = 1.3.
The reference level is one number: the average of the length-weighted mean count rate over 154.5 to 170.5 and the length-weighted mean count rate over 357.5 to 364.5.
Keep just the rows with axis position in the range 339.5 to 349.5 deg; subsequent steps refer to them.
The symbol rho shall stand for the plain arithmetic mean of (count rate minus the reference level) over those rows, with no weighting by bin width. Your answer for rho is 14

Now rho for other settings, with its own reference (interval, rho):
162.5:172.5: -22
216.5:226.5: -21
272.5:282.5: 46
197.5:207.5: 27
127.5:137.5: -5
